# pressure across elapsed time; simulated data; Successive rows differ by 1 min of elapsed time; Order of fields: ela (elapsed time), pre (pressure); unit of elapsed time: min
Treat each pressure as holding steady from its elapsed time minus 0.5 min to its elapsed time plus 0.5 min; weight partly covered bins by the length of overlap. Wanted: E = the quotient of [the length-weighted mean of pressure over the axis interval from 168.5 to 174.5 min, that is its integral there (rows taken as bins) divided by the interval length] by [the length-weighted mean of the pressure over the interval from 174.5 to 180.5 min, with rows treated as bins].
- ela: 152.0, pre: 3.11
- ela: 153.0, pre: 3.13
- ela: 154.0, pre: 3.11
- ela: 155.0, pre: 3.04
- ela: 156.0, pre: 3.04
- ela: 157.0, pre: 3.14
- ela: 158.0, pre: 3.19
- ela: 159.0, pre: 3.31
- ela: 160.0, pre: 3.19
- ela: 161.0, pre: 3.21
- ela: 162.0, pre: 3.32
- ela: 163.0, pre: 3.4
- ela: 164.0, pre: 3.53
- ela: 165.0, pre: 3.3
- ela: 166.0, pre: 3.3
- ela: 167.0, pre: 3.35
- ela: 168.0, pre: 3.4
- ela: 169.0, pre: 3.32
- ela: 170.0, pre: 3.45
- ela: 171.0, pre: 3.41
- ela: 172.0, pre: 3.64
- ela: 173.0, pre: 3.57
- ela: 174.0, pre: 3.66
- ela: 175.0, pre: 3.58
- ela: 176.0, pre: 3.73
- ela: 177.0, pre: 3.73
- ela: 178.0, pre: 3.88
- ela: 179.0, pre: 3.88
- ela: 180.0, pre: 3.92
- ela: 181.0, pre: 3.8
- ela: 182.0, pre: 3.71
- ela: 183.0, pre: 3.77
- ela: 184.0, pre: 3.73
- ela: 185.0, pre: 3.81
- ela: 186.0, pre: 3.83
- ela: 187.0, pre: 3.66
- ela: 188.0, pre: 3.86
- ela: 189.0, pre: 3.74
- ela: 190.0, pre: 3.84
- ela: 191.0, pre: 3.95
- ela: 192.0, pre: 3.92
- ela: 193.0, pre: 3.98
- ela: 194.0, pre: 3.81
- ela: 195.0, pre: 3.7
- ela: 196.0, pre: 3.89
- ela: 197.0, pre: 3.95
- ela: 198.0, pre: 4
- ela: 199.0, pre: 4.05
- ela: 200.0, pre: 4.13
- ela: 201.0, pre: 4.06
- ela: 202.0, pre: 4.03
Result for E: 0.93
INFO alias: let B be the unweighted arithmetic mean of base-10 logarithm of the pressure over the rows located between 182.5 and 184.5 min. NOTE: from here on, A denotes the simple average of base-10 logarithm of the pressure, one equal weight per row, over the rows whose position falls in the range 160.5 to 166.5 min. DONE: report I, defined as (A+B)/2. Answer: 0.549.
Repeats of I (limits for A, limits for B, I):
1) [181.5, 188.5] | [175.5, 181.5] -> 0.579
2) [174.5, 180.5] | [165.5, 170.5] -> 0.552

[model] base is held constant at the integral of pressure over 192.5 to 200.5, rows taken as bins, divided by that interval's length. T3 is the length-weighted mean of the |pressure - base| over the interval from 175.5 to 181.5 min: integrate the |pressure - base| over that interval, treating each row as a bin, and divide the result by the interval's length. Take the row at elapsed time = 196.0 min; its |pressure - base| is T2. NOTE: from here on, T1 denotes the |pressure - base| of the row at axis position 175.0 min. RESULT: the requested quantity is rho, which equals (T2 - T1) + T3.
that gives -0.2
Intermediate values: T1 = 0.36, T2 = 0.05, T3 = 0.12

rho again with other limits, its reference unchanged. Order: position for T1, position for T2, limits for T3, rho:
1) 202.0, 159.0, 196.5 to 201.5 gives 0.6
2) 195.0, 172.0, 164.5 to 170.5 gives 0.6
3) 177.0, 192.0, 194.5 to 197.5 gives -0.1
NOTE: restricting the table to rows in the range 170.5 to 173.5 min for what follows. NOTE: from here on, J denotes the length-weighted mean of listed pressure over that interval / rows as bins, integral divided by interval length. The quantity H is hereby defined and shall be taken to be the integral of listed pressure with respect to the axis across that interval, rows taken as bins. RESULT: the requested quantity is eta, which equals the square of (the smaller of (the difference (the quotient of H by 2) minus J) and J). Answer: 3.1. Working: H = 11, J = 3.54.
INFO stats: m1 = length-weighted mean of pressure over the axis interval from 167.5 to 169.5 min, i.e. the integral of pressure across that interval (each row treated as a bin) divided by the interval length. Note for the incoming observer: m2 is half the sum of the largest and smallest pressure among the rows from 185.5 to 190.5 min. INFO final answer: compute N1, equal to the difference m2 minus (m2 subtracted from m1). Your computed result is 4.2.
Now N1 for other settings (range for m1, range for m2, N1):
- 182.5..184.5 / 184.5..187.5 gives 3.7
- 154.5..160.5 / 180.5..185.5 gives 4.4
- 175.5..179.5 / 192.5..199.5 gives 3.9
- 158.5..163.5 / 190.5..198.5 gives 4.4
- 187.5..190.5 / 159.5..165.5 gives 2.9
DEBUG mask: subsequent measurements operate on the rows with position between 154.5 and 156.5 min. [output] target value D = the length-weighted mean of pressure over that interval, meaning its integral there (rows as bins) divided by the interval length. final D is 3.04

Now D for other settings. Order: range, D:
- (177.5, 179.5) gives 3.88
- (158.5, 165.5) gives 3.32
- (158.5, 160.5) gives 3.25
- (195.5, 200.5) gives 4.00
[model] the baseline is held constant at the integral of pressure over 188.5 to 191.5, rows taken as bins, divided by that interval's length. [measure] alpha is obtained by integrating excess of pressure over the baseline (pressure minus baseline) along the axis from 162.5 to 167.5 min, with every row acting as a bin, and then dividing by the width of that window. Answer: -0.47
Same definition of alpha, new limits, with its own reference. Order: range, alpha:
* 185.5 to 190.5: -0.06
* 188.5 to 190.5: -0.05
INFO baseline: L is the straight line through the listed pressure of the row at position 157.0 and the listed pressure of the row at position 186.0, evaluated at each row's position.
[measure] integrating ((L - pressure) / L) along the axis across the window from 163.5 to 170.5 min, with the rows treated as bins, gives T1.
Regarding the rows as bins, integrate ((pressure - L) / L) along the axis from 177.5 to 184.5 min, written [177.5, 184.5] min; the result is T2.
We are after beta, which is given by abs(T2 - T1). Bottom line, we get 0.20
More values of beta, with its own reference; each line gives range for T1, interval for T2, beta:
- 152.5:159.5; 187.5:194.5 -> 0.09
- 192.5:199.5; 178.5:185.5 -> 0.14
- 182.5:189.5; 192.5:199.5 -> 0.38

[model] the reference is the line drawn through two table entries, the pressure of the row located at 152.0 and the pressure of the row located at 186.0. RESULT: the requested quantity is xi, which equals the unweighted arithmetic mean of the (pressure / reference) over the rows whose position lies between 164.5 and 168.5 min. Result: 0.98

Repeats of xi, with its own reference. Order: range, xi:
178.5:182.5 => 1.03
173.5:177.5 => 1.02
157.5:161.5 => 0.99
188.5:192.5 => 0.98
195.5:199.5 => 0.98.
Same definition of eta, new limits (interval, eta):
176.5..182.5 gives 14.6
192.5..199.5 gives 15.3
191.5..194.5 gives 3.8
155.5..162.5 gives 10.2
